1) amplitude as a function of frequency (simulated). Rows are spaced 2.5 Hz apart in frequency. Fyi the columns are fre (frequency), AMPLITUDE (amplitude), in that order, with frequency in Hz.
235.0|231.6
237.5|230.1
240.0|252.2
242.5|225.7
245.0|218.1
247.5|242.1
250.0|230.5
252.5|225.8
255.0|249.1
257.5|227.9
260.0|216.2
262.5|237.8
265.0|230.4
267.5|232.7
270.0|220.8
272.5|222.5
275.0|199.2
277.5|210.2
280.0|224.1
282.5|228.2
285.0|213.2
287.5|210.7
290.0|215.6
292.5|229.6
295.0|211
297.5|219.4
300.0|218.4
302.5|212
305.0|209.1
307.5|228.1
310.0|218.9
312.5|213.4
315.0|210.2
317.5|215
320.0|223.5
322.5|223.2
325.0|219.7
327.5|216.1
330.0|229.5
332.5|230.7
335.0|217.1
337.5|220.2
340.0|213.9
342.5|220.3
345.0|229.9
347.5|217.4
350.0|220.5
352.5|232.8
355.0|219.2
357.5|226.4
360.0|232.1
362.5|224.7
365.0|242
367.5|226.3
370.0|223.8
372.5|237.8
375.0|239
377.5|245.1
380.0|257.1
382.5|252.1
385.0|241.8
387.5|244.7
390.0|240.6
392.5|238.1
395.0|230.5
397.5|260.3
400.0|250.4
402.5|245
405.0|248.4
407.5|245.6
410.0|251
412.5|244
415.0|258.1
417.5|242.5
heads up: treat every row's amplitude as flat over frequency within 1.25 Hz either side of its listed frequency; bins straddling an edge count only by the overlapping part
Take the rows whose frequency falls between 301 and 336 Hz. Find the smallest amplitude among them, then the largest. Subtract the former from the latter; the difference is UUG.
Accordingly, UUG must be 22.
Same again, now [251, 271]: 33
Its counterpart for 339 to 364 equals 19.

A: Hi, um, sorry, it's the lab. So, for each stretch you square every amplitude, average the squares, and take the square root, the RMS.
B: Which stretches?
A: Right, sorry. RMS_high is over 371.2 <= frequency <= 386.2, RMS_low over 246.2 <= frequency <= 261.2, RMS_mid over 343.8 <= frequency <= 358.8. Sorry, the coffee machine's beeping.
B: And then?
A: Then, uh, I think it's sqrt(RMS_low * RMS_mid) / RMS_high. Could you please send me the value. 0.930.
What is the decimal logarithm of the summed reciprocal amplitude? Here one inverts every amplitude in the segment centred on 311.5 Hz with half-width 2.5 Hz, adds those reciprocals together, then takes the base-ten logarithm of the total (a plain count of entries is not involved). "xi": -2.03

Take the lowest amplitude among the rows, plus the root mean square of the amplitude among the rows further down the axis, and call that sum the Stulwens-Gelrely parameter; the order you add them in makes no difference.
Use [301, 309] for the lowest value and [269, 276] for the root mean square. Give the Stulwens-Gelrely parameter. 424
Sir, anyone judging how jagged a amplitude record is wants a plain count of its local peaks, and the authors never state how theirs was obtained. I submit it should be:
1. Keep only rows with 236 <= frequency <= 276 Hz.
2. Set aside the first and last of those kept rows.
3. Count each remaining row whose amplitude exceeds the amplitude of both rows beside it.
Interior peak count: 6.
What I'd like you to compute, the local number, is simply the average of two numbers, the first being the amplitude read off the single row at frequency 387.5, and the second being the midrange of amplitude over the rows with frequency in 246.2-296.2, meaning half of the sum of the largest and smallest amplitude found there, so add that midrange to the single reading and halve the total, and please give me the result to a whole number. 234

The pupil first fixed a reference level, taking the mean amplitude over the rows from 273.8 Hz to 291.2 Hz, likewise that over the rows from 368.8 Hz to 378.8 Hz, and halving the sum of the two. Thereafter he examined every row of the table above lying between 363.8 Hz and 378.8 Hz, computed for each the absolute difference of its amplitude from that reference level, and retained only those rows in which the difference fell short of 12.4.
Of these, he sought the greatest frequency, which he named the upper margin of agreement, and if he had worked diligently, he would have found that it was 372.5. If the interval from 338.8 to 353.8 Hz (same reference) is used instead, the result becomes 352.5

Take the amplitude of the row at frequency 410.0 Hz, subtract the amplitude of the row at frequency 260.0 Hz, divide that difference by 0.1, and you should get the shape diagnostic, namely 348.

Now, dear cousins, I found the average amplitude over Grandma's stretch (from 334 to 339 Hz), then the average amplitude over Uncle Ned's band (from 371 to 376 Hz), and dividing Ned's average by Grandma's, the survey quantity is 1.09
